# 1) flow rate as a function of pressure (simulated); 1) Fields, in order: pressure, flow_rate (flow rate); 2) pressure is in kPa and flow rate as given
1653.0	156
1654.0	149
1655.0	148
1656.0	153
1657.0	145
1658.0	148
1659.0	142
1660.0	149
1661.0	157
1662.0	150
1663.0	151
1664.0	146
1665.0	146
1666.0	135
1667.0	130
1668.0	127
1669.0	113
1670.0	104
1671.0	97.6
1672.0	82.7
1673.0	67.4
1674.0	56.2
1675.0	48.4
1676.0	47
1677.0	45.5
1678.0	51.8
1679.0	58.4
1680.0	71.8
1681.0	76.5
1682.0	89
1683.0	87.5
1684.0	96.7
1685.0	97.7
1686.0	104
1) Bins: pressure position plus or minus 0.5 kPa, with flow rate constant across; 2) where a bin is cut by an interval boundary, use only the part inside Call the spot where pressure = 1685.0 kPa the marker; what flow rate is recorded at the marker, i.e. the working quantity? 97.7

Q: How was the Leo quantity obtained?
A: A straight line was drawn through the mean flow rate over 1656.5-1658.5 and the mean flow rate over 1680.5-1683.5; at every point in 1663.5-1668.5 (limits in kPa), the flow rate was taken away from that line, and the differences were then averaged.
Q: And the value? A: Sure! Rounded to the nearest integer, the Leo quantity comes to -12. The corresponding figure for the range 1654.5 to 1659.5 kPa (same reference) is 1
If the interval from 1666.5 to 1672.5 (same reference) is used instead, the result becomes 7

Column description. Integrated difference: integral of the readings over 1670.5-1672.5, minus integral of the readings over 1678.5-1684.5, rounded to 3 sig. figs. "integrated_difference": -300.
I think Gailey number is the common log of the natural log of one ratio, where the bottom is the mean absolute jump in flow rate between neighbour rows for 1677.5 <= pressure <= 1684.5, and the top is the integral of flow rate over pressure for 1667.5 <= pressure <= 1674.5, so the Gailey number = 0.643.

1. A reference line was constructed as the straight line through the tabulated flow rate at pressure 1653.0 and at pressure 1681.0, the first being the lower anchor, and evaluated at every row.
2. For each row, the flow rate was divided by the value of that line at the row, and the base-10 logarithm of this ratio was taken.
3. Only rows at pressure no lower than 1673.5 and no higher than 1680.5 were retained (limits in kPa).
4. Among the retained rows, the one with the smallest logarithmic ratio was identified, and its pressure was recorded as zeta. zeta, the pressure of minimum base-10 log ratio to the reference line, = 1675.0 kPa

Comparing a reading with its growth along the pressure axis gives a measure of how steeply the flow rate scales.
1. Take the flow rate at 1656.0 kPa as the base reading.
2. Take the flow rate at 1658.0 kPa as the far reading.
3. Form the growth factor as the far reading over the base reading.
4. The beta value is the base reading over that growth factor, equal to 158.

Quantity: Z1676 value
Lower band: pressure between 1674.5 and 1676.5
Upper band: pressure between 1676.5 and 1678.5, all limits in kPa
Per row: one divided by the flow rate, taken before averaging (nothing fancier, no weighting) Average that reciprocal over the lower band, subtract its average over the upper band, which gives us 0.000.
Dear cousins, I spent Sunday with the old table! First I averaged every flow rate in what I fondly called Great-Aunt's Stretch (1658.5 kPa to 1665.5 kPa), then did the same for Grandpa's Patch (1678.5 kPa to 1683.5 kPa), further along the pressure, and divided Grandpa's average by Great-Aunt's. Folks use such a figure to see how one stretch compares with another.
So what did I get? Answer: 0.52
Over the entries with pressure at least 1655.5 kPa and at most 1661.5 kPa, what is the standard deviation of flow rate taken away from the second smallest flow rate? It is 140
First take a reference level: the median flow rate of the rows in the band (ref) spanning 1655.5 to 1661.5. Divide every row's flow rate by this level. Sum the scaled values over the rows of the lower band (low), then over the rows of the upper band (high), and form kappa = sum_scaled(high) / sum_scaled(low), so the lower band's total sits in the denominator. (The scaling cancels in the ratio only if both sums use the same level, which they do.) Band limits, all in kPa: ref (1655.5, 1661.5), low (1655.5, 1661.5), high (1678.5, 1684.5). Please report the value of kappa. 0.54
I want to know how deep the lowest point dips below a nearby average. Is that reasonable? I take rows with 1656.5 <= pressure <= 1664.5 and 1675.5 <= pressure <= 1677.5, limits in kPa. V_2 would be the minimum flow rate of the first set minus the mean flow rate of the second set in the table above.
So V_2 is 96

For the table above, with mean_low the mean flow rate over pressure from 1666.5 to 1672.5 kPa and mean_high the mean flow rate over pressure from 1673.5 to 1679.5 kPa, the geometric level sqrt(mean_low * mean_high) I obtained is 75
